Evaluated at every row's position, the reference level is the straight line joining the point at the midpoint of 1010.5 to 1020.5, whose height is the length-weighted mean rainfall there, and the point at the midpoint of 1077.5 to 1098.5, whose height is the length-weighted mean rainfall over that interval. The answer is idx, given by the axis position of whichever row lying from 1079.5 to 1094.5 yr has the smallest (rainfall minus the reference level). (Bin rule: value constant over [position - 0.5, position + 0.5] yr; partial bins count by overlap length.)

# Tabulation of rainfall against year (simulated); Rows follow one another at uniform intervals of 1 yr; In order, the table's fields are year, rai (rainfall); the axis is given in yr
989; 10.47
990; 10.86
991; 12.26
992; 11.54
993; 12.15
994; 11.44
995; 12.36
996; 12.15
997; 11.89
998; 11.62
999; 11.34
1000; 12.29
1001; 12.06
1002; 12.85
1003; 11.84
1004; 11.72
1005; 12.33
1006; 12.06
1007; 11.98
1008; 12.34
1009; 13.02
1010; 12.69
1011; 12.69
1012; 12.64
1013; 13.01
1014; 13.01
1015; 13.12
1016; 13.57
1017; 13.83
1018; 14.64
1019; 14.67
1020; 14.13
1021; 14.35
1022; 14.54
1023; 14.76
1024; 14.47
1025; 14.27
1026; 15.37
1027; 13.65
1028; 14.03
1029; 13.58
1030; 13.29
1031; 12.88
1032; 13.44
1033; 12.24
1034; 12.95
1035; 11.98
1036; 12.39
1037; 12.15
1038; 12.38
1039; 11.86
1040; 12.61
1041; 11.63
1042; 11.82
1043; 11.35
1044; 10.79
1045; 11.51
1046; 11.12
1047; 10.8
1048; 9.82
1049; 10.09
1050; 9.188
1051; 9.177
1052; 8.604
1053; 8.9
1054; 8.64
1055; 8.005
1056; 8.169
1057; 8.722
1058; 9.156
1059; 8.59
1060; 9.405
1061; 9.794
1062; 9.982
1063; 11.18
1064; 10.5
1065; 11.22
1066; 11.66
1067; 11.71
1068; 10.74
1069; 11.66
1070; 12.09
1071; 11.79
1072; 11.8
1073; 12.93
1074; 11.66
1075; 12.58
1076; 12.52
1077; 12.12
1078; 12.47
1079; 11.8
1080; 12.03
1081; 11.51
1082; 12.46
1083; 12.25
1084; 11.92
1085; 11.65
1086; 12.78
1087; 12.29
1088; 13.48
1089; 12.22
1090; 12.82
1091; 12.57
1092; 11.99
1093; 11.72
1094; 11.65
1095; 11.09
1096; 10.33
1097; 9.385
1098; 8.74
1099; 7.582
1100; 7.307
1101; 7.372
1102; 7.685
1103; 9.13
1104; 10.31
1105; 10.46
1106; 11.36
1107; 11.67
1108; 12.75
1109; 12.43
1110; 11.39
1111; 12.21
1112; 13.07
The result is 1081 yr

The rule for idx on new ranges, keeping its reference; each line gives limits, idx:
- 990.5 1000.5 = 994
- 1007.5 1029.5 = 1008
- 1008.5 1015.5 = 1012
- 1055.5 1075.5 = 1056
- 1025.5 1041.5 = 1041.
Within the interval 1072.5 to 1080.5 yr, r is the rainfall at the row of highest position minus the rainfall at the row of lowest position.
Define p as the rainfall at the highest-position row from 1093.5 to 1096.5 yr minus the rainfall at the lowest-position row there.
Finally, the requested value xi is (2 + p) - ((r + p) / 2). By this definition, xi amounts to 1.79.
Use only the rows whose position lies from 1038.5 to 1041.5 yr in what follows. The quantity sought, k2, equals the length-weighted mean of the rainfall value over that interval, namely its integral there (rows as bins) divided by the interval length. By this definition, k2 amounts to 12.0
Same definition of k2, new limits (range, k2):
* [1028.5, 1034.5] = 13.1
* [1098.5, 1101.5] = 7.4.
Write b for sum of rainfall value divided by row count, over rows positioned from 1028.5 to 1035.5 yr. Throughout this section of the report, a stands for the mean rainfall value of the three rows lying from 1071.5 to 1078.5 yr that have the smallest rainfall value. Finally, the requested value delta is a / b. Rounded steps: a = 11.9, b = 12.9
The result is 0.92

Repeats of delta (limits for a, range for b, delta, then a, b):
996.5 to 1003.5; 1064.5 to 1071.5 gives 1.00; 11.6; 11.6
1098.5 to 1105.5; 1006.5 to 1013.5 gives 0.59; 7.4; 12.6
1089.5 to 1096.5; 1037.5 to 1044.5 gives 0.94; 11.0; 11.8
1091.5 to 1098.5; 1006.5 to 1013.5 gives 0.75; 9.5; 12.6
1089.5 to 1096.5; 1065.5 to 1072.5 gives 0.95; 11.0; 11.6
